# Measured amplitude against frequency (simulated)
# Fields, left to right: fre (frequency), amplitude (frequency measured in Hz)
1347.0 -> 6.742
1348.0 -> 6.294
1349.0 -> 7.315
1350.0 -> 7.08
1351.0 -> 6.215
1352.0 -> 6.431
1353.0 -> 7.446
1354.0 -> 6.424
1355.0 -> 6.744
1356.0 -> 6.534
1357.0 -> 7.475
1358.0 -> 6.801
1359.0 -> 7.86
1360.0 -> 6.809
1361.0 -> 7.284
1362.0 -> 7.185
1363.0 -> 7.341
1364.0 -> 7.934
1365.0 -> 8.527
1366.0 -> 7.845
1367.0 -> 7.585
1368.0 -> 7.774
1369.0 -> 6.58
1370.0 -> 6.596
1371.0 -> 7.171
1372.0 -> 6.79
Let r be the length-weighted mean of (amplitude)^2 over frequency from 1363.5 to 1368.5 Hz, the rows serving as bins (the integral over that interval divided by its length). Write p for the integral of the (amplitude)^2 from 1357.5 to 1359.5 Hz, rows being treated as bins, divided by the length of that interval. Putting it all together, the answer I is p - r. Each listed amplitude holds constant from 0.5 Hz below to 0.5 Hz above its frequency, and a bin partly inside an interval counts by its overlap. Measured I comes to -9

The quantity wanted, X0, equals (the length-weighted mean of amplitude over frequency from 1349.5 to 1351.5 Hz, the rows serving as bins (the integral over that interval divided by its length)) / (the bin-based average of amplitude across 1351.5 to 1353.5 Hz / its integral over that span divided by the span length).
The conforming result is 0.96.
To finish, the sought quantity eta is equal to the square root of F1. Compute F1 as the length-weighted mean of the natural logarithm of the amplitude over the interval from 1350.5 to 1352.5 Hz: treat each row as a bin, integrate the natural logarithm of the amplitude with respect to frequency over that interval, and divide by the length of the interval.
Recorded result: 1.36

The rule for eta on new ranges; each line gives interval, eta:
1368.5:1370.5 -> 1.37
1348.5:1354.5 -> 1.38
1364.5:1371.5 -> 1.42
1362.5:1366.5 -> 1.44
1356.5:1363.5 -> 1.41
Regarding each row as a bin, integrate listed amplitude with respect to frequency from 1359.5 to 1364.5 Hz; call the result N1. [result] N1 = 36.6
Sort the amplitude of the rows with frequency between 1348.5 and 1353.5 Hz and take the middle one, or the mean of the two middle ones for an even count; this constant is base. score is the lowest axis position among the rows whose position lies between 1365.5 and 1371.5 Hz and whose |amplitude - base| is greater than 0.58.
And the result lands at 1366.0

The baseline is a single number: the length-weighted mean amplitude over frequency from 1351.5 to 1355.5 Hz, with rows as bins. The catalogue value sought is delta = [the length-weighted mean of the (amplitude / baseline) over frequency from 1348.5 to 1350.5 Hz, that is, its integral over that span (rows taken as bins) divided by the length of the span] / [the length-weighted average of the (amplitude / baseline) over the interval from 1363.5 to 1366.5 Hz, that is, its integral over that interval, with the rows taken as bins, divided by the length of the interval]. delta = 0.89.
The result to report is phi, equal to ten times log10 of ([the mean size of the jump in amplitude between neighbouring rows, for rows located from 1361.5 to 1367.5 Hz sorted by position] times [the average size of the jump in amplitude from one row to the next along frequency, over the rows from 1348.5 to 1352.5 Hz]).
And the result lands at -7.0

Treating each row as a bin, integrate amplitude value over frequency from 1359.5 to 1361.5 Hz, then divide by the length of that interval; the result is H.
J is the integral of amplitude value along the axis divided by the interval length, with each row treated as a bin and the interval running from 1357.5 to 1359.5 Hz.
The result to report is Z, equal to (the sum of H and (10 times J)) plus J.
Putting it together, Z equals 88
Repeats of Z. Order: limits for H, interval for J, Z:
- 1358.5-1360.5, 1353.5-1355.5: 80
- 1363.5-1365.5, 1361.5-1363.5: 88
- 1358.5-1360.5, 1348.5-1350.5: 87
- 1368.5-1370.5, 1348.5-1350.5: 86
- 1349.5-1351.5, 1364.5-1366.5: 97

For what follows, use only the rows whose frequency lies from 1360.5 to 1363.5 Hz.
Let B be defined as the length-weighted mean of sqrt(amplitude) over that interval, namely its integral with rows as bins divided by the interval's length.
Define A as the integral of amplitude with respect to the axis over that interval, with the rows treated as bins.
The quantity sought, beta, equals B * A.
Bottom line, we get 59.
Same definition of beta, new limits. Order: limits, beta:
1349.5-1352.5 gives 51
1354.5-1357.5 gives 55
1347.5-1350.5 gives 54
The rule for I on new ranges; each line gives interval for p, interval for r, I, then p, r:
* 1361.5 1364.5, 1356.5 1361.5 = 3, 56.2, 53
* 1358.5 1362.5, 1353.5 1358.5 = 7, 53.2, 46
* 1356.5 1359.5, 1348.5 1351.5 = 7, 54.6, 47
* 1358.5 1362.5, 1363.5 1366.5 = -13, 53.2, 66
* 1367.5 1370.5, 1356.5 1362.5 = -3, 49.1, 52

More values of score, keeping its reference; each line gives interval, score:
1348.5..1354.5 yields 1351.0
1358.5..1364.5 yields 1359.0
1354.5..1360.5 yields 1359.0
